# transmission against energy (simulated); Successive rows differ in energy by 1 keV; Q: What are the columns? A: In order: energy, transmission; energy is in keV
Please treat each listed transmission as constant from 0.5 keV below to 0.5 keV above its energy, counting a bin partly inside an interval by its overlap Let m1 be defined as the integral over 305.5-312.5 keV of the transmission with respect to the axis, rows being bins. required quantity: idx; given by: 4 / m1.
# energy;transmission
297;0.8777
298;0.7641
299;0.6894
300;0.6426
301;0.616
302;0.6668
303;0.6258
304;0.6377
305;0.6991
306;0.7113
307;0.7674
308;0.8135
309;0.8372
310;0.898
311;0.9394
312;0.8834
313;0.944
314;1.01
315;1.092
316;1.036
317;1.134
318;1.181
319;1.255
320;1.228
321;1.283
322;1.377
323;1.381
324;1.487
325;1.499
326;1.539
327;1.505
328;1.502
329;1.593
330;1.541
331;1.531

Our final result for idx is 0.68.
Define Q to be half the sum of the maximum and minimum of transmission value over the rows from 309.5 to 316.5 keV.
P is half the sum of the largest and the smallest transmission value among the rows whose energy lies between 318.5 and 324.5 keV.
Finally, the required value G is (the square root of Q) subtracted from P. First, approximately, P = 1.4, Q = 0.99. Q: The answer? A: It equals 0.36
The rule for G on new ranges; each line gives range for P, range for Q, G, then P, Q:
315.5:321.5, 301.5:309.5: 0.30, 1.2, 0.73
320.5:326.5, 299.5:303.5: 0.61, 1.4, 0.64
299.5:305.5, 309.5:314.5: -0.32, 0.7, 0.95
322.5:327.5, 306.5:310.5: 0.55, 1.5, 0.83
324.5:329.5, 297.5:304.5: 0.72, 1.5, 0.69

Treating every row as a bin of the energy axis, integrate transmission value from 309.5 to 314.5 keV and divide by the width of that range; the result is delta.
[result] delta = 0.93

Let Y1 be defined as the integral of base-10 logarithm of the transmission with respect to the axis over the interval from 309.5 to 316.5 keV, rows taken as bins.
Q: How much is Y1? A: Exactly -0.1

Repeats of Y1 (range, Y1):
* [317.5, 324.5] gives 0.8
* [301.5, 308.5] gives -1.1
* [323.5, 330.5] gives 1.3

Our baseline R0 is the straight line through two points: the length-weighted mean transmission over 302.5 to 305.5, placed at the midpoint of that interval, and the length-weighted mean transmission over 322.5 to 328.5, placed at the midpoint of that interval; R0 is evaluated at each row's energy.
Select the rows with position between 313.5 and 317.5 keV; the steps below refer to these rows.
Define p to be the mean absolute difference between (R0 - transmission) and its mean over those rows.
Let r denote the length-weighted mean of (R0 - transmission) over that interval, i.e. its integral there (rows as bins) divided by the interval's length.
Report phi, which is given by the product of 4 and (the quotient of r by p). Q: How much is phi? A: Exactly 5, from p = 0.03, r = 0.031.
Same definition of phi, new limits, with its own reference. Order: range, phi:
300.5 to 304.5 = -4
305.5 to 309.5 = 4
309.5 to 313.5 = 3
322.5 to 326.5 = -6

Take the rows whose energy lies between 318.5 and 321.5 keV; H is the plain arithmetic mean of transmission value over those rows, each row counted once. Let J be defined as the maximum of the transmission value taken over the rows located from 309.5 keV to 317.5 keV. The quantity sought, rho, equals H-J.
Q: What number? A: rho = 0.121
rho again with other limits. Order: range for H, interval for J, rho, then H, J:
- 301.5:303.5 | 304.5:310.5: -0.252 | 0.65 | 0.898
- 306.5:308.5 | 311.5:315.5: -0.302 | 0.79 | 1.092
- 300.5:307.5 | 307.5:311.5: -0.265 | 0.67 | 0.9394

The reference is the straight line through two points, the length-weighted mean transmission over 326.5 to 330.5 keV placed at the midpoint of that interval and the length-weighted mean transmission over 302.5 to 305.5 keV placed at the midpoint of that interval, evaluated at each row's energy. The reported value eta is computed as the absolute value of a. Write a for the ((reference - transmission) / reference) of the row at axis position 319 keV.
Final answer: 0.05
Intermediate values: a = -0.051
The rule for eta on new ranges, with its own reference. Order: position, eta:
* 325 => 0.06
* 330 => 0.03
